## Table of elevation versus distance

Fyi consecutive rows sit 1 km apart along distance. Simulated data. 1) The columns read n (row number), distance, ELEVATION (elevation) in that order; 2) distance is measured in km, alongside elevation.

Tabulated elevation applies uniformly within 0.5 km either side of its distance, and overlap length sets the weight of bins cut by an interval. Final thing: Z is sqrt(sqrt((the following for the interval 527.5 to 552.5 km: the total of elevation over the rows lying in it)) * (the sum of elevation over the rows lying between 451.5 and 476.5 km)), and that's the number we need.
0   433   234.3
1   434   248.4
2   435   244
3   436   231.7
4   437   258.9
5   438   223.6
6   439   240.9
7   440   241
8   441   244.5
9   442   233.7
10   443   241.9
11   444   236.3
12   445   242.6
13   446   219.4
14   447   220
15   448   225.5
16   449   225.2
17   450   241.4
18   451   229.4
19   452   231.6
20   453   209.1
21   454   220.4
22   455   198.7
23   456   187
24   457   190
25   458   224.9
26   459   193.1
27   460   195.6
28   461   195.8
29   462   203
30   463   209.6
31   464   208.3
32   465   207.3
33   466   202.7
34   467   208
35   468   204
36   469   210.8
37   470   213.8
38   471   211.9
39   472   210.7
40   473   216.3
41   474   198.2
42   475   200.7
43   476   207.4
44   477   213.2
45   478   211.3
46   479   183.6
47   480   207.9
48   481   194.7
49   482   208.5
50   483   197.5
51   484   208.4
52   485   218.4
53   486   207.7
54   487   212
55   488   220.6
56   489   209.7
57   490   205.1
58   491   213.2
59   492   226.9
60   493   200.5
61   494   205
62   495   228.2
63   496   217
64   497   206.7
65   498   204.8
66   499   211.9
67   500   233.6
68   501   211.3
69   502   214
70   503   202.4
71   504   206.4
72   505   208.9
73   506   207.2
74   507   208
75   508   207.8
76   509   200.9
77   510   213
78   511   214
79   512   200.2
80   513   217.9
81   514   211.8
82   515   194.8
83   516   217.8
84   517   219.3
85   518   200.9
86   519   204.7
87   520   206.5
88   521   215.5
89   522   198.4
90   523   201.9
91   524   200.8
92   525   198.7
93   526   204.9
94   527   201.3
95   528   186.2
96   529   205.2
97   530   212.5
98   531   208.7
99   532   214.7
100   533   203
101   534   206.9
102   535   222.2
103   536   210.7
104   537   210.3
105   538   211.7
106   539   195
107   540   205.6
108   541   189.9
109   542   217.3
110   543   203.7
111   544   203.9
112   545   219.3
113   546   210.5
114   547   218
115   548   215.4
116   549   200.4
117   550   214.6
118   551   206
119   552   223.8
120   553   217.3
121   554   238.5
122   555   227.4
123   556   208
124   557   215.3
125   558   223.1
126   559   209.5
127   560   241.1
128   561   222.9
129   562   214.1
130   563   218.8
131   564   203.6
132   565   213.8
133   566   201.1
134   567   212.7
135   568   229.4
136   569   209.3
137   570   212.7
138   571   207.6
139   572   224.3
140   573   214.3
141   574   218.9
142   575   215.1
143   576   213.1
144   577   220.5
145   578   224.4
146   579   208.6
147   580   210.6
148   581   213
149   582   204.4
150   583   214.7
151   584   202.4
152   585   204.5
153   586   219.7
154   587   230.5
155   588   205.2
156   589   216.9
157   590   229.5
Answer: 610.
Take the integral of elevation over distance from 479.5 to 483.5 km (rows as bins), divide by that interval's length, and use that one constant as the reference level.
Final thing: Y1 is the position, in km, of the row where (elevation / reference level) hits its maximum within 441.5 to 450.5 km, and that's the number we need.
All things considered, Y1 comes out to 445 km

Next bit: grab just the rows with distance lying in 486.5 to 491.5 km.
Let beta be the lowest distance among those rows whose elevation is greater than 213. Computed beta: 488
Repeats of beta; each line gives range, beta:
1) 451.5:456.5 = 452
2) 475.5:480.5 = 477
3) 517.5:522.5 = 521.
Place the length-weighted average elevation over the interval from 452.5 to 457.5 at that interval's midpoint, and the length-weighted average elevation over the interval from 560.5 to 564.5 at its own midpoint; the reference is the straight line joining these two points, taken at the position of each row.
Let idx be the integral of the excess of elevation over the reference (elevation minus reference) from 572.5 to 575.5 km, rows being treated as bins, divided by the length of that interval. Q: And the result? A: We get 0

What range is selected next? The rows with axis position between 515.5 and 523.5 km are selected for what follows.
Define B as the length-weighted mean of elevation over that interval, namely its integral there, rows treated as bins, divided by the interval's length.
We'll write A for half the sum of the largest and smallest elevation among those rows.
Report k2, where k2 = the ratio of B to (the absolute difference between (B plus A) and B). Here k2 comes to 1.00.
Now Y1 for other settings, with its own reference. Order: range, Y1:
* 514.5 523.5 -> 517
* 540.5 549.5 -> 545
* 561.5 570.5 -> 568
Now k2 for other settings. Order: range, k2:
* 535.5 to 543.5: 1.01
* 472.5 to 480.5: 1.02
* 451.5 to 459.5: 0.99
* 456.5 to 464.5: 0.98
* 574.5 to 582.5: 1.00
